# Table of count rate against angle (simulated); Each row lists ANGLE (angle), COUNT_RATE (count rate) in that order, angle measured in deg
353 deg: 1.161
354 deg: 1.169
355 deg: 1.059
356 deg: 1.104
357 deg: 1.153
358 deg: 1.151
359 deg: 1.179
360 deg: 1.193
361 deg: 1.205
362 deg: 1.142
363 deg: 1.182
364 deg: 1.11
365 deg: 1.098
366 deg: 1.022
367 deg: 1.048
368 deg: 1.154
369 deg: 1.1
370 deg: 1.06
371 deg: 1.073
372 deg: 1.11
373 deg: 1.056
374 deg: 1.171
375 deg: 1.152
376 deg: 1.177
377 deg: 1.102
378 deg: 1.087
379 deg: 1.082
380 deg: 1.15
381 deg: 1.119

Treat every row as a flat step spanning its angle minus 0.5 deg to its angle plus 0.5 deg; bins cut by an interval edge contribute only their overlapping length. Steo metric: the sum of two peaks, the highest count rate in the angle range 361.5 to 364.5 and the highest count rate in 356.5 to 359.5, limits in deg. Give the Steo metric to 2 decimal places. 2.36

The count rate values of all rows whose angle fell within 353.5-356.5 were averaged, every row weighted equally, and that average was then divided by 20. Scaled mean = 0.0555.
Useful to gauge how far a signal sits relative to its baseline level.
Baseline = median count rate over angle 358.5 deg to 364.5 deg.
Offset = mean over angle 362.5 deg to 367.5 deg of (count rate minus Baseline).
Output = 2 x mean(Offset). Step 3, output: -0.18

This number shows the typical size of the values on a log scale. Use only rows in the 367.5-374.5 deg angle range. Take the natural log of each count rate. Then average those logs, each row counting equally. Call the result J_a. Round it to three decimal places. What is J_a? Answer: 0.098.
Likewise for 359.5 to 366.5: 0.126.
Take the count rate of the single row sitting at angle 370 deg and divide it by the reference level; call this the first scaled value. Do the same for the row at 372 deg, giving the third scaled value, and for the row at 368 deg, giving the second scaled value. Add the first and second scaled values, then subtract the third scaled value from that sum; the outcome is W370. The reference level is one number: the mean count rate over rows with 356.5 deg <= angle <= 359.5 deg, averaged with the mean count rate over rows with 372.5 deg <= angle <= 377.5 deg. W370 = 0.96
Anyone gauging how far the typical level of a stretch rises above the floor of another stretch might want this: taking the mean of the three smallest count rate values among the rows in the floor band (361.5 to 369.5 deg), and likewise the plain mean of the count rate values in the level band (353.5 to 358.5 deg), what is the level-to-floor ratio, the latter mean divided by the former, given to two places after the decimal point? 1.07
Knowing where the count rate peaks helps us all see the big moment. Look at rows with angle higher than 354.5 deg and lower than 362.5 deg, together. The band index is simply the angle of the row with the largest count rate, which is 361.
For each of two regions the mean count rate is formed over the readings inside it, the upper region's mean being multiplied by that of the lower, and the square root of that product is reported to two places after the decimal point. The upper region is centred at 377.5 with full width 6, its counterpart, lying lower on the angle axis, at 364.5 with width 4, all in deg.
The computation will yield 1.11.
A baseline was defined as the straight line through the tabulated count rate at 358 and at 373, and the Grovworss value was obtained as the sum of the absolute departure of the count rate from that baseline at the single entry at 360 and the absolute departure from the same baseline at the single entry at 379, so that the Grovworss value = 0.12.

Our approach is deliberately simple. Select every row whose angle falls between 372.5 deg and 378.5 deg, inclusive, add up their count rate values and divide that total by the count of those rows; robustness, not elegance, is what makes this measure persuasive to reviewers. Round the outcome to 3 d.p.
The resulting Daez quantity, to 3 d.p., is 1.124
